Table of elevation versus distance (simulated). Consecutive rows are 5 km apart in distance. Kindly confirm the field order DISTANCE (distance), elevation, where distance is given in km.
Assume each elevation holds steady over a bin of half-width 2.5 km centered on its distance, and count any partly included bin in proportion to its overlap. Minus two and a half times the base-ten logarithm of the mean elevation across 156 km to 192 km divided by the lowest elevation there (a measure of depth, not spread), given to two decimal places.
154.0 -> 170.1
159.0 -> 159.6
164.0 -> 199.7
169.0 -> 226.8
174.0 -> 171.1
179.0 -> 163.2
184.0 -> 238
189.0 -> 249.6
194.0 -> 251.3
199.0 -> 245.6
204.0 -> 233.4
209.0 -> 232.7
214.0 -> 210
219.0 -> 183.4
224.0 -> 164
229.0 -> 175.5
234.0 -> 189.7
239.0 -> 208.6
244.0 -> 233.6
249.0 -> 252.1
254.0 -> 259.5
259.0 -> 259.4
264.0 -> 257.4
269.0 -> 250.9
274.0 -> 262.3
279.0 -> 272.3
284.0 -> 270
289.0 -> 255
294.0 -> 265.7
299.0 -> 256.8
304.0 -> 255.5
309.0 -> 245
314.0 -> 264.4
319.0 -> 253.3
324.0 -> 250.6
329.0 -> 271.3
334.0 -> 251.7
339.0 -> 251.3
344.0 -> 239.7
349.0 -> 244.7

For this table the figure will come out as -0.25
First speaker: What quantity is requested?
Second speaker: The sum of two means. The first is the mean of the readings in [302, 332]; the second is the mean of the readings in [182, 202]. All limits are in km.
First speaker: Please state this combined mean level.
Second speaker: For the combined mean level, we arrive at 503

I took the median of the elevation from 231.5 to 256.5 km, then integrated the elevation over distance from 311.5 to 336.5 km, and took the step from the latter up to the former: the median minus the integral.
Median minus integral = -6223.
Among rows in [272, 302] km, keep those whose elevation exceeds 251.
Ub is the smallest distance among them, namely 274.0 km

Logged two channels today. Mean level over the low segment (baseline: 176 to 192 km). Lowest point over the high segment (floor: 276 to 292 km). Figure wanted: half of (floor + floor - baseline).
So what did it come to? 147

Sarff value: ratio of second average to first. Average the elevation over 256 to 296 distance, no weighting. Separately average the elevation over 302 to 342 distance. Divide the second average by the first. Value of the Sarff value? 0.98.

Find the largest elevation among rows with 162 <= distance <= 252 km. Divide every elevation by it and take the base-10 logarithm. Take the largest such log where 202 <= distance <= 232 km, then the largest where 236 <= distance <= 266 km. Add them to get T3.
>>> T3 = -0.02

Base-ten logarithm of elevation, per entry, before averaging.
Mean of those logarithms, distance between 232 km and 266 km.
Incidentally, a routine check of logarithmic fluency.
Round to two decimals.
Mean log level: 2.37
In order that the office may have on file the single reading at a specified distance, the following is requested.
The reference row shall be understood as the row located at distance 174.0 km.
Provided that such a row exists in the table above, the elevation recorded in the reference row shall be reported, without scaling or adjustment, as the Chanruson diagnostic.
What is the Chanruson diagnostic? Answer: 171.1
